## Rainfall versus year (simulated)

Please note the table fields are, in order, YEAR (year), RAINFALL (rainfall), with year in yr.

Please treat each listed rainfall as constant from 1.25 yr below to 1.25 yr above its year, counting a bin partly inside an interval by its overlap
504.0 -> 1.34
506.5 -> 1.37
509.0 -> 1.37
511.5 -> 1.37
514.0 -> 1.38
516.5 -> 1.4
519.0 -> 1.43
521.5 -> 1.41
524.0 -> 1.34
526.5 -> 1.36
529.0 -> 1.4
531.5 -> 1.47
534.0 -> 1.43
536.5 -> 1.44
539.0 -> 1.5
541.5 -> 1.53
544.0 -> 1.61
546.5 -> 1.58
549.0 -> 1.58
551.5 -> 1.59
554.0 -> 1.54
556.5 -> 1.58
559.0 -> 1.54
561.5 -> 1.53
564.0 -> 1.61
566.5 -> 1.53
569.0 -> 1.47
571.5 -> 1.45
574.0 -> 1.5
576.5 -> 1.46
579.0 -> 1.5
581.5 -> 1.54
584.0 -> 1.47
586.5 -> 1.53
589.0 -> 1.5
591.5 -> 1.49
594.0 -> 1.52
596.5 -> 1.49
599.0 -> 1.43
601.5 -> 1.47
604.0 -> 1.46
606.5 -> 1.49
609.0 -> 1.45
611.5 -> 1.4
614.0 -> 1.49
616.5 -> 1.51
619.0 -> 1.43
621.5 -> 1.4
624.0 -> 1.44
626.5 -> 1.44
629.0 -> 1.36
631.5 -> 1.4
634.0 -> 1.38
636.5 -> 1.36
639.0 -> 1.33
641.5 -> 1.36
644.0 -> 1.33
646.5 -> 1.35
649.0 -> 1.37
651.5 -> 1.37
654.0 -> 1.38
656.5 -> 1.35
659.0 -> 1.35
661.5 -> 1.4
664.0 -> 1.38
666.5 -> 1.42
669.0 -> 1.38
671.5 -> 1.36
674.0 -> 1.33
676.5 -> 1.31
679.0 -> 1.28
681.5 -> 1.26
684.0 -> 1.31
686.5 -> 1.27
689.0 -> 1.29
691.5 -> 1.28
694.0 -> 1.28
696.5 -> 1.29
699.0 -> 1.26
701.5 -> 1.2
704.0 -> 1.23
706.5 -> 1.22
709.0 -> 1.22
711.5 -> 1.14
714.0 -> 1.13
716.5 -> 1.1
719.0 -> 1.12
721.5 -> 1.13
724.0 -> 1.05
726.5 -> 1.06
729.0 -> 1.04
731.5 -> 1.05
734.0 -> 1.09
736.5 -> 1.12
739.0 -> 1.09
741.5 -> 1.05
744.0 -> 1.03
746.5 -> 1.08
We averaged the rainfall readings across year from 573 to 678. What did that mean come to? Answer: 1.42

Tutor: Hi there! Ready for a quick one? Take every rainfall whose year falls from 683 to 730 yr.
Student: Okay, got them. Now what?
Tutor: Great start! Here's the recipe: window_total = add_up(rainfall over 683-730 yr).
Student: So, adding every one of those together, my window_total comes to 22.6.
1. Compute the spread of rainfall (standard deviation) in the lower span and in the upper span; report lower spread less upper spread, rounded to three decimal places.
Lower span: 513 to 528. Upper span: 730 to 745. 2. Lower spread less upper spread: 0.000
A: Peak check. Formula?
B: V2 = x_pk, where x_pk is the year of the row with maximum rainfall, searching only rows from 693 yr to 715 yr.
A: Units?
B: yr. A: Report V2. 696.5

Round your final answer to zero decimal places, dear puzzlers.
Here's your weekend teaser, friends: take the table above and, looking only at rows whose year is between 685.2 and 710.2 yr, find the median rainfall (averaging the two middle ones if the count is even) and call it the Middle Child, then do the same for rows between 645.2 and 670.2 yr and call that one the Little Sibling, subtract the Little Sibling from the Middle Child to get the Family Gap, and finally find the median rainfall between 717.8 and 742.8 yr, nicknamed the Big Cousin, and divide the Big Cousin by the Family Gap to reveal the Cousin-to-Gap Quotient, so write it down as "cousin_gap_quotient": -10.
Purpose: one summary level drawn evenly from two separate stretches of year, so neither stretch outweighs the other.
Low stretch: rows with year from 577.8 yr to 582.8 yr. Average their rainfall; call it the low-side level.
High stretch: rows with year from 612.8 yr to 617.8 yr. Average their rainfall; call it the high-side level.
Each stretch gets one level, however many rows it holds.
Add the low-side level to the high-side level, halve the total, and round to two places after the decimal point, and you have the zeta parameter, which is 1.51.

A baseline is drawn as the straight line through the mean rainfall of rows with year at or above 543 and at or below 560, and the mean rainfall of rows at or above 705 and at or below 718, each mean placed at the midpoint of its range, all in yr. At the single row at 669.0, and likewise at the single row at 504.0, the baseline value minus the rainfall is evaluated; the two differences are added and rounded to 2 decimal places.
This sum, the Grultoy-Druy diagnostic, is 0.25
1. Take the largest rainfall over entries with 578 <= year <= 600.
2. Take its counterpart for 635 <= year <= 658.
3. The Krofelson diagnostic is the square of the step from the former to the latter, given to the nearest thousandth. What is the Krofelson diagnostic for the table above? 0.026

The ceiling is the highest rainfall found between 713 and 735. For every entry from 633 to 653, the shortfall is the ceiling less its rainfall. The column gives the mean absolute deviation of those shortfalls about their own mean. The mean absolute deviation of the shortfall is 0.015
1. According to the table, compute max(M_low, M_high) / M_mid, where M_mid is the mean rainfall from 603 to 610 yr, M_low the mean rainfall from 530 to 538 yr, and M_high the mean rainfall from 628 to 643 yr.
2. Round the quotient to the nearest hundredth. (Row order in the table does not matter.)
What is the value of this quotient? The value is 0.99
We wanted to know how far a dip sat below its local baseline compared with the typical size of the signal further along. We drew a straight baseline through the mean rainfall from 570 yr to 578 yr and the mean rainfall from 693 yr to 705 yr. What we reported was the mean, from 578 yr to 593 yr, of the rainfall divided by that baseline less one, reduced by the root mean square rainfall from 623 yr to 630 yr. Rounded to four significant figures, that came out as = -1.376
